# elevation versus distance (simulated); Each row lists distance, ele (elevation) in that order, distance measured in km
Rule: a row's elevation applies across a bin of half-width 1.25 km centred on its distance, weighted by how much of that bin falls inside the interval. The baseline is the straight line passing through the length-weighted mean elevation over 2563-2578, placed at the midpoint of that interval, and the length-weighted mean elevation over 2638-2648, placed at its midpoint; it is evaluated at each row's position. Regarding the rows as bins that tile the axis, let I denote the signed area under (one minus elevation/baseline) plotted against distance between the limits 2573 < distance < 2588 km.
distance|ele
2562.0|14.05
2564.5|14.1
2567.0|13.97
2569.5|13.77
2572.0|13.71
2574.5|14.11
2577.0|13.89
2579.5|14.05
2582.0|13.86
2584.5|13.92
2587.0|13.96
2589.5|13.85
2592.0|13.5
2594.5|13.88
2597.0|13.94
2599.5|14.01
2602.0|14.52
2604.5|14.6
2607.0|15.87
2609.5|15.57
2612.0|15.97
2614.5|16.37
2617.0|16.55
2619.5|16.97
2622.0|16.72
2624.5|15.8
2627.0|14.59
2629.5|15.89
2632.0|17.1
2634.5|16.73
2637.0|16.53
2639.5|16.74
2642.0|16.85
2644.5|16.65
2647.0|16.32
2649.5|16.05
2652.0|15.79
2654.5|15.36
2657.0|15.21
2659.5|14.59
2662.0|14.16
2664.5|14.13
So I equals 0.4 km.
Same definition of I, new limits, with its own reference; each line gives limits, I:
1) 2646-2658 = 0.9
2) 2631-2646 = -0.3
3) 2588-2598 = 0.7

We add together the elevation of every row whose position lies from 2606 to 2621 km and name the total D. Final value 97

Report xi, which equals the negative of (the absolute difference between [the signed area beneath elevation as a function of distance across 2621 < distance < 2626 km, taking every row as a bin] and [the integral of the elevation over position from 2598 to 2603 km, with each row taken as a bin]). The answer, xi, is -10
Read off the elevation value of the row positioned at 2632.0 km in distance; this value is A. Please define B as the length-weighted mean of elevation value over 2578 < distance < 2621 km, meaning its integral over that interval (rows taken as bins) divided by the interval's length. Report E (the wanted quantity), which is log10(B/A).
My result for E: -0.06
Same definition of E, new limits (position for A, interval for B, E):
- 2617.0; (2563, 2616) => -0.06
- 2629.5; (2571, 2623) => -0.03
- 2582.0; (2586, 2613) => 0.02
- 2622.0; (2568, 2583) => -0.08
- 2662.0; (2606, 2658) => 0.06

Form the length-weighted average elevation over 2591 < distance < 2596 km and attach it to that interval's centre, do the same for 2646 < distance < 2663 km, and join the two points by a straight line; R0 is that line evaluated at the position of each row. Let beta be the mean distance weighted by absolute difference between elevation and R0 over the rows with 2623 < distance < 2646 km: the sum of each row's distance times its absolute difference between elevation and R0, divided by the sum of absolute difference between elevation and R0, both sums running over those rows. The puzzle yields 2635.8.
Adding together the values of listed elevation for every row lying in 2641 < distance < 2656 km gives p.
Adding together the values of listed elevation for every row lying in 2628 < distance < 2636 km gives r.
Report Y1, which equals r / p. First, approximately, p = 97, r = 50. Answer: 0.5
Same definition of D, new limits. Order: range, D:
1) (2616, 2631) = 97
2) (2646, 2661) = 93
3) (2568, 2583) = 83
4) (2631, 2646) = 101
